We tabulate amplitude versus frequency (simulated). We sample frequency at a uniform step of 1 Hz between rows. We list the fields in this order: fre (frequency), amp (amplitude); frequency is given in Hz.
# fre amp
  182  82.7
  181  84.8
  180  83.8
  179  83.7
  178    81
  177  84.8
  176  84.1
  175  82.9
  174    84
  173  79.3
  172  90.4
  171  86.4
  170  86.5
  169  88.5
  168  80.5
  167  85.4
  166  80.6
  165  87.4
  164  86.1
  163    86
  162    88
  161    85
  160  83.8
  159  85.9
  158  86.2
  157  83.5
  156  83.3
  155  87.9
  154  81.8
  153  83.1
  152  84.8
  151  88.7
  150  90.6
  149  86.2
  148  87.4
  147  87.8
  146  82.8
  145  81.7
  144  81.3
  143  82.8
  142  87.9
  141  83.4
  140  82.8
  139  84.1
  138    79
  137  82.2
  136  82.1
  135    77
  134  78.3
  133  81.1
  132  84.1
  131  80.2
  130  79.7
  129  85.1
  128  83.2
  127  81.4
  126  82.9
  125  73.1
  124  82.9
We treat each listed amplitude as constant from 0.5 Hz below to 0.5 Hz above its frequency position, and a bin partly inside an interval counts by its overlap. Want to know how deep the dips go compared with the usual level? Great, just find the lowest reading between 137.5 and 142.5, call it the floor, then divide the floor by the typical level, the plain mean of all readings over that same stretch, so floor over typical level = 0.947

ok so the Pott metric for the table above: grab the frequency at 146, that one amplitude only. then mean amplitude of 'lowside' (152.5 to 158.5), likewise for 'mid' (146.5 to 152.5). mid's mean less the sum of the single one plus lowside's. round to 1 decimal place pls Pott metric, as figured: -79.5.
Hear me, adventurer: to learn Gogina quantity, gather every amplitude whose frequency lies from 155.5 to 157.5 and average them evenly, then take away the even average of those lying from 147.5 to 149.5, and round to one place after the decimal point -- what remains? -3.4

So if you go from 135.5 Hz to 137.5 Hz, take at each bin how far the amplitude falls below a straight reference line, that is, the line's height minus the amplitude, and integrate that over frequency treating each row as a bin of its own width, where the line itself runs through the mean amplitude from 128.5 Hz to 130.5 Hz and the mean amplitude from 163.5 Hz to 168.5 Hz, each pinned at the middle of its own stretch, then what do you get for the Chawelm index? 1.1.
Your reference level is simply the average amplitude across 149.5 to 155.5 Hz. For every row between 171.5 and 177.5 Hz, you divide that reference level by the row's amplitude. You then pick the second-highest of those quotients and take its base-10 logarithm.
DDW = 0.017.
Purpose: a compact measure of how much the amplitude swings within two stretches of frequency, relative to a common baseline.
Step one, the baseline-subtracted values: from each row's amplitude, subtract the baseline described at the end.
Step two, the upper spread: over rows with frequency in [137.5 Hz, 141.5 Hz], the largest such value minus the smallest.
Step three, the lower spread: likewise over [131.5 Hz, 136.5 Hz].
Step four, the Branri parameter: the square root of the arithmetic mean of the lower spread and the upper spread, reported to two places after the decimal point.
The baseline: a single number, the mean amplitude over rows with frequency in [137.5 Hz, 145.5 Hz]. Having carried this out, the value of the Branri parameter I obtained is 2.47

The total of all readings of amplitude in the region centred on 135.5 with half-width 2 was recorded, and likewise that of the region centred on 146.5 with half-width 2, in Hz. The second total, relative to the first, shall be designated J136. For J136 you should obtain 1.06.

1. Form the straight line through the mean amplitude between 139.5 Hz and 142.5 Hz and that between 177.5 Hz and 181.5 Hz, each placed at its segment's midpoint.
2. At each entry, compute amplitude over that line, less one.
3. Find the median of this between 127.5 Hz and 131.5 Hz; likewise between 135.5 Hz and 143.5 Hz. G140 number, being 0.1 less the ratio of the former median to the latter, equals -1.7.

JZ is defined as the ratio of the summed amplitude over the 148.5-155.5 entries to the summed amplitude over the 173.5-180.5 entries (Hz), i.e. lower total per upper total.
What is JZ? 1.03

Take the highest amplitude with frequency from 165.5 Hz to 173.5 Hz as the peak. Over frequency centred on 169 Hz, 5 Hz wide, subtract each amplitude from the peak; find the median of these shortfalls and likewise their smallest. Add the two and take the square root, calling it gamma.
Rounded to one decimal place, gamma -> 2.4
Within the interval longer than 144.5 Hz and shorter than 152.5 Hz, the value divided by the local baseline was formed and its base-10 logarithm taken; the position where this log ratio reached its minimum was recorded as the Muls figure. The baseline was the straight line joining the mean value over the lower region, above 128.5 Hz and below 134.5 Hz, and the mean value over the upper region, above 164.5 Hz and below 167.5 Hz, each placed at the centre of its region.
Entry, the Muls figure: 145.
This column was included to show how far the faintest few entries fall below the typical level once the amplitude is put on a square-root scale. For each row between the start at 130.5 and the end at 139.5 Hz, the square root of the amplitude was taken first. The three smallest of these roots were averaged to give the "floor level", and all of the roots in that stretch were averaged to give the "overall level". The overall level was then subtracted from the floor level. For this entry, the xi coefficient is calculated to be -0.16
